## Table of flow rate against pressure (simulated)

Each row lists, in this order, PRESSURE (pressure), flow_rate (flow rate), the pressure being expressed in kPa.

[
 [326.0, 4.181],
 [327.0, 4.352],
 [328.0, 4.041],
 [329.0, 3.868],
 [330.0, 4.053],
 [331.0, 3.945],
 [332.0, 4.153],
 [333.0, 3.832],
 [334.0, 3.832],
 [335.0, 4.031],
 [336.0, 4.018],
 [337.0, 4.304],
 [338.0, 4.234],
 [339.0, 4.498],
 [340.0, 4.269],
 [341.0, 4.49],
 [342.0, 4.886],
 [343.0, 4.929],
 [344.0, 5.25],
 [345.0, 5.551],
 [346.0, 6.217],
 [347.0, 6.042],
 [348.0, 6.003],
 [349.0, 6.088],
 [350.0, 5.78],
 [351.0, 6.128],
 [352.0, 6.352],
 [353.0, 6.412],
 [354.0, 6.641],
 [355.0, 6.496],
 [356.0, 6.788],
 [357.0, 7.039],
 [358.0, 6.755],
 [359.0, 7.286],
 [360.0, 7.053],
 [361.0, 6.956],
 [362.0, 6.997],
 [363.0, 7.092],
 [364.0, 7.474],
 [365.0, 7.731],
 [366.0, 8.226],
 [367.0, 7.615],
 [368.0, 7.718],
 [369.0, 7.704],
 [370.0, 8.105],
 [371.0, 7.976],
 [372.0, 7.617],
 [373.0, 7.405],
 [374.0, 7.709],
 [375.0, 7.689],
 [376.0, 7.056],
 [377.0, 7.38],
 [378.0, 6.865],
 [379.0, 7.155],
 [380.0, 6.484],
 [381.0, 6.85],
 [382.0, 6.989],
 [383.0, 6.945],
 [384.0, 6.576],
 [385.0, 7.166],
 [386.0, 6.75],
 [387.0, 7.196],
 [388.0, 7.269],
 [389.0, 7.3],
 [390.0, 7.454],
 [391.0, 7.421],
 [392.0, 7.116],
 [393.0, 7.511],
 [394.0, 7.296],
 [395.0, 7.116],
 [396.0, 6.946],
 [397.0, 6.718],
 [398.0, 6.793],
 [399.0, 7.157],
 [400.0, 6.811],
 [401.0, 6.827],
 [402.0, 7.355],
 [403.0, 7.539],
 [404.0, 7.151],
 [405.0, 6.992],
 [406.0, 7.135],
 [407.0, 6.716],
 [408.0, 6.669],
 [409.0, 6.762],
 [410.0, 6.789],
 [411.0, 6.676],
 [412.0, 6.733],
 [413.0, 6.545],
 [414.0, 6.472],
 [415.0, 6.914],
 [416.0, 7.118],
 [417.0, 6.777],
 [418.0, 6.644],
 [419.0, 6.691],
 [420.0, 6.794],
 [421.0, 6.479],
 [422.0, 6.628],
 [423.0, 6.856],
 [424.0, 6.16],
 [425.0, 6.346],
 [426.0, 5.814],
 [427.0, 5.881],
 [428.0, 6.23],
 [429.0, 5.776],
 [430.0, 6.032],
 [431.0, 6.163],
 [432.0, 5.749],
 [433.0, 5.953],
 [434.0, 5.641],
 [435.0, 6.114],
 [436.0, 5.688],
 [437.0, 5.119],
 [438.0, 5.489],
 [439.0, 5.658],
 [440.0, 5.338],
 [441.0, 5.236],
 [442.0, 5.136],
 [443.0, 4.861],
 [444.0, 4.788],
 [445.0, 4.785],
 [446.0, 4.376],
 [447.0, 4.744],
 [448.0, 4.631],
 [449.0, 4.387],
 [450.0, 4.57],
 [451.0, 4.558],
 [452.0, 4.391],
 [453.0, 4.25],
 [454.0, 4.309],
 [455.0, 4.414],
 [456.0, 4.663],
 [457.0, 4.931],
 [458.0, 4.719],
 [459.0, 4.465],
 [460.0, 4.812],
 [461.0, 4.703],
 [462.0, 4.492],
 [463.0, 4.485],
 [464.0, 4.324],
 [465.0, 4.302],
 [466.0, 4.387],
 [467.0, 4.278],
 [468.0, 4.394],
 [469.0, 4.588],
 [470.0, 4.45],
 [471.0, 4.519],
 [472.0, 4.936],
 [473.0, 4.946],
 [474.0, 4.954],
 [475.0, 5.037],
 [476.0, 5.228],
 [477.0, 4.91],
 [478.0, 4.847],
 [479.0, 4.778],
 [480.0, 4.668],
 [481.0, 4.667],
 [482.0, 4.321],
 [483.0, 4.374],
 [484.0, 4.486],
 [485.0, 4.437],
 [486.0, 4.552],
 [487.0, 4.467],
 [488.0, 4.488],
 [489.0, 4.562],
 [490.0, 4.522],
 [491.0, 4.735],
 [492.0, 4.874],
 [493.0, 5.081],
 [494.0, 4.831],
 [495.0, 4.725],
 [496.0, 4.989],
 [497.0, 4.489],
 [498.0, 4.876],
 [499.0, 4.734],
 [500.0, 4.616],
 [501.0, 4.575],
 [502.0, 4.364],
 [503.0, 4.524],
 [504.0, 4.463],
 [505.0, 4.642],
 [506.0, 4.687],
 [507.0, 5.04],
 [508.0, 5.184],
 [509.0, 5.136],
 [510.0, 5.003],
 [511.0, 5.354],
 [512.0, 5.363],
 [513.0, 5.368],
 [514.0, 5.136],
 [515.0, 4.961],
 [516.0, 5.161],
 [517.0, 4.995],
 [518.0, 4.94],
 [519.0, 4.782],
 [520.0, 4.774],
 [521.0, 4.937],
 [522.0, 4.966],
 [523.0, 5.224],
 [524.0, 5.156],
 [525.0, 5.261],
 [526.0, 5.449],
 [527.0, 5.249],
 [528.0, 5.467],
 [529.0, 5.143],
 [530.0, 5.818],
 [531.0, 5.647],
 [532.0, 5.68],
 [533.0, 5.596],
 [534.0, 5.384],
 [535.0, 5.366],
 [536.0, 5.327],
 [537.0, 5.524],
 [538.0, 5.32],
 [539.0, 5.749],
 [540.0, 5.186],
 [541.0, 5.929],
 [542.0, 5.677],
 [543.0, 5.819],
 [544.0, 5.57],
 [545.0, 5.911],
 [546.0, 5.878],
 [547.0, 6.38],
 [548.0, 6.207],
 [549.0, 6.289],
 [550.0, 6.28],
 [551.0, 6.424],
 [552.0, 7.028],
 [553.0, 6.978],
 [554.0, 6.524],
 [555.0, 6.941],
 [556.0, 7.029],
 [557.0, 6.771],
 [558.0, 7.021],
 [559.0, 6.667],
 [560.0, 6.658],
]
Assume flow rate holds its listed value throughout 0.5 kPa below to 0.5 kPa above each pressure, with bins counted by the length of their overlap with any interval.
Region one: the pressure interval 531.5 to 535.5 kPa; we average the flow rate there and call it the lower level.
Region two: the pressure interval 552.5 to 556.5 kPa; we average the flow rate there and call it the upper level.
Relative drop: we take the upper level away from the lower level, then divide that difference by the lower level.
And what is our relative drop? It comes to -0.25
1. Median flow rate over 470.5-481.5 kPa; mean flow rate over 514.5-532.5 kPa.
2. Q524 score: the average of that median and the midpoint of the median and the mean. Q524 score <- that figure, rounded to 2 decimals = 4.98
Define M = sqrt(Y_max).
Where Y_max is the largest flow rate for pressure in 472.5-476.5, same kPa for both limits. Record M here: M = 2.29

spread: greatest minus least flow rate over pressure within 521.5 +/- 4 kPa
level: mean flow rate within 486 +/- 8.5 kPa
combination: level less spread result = 4.1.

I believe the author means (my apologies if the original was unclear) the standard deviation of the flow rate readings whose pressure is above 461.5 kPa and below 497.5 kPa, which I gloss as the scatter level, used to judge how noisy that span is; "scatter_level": 0.25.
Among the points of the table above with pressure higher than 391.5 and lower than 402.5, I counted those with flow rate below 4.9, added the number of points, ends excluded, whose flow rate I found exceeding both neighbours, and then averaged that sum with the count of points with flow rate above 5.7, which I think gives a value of 6.5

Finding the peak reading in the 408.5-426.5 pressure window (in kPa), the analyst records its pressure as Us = 416.0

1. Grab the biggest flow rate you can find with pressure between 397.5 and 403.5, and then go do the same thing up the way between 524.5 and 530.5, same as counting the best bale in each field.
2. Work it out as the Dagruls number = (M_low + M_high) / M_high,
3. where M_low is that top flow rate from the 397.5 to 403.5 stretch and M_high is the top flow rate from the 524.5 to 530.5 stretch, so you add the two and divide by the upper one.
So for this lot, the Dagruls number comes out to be 2.3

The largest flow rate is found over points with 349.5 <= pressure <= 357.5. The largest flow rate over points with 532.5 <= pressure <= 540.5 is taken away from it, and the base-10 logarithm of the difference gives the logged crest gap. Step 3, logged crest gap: 0.11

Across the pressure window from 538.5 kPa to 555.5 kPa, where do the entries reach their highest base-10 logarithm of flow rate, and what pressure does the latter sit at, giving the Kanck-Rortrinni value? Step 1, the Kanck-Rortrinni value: 552.0 kPa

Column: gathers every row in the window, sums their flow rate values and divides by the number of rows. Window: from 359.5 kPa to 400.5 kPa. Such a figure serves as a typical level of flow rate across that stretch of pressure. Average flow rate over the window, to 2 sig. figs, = 7.3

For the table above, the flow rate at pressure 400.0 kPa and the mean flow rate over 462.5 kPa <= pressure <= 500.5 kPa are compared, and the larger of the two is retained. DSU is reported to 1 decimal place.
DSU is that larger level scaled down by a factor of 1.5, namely 4.5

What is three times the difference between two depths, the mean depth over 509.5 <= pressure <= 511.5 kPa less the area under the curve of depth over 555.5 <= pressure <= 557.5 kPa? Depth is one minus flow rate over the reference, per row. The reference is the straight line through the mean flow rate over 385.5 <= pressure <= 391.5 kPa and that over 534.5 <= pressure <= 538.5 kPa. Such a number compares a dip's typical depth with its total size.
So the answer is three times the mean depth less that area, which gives 2.3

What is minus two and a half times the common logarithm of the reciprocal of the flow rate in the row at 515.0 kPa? 1.74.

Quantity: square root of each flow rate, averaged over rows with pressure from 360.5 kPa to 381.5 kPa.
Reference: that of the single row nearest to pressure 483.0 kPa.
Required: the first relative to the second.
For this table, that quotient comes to 1.30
